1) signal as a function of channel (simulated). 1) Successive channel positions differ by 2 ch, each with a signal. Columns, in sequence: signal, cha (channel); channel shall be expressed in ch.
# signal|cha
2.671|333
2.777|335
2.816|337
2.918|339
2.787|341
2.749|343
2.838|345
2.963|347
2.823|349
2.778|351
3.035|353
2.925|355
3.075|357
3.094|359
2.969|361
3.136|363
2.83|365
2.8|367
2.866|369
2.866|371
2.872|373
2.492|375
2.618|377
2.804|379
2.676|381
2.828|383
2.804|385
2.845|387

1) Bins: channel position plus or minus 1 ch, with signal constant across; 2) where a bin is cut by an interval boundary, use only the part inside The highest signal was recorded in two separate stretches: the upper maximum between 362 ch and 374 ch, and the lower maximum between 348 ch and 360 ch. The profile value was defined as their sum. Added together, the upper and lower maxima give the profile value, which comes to 6.2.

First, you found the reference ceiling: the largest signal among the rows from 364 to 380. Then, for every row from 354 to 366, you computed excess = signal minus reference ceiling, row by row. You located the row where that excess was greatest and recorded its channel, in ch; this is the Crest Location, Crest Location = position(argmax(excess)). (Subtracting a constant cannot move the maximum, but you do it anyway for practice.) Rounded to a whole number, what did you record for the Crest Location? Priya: 363 ch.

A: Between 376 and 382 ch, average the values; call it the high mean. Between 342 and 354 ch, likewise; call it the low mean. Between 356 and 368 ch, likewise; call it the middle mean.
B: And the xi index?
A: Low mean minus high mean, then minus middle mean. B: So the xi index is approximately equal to -2.82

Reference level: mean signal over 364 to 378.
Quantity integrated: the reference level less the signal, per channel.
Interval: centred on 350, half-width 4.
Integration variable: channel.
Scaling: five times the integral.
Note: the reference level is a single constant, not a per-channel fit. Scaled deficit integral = -5.5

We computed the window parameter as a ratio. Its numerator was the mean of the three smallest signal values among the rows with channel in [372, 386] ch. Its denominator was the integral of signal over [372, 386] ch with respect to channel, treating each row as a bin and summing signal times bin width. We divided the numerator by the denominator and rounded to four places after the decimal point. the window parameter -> 0.0680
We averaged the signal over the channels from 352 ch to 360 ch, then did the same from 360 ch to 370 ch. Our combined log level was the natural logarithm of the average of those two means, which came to 1.09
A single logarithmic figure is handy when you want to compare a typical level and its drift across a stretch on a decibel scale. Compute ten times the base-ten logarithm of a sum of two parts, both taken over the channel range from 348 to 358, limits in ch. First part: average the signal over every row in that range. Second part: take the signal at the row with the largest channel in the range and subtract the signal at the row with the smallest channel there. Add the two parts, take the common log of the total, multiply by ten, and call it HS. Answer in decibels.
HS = 5.0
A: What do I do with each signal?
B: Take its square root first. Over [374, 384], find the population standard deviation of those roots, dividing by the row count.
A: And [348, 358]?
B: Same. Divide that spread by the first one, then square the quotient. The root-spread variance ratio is 0.8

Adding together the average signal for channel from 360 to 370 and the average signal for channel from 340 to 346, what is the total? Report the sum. 5.71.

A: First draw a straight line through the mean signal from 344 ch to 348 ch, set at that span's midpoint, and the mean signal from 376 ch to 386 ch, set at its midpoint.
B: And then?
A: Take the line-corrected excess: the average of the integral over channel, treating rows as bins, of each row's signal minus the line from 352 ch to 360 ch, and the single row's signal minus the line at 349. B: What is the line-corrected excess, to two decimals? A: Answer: 0.67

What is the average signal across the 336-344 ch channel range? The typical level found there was 2.82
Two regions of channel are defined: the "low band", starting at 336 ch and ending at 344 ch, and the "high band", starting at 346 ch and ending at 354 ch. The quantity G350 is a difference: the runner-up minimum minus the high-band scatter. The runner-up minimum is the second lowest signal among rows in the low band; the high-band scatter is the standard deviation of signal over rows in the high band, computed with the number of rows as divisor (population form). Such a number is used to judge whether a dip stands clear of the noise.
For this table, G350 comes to 2.68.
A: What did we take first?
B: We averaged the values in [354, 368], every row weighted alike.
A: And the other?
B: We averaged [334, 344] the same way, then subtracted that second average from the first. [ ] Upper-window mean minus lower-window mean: 0.17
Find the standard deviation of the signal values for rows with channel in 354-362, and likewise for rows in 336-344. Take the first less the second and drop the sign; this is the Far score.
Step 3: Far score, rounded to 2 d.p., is 0.01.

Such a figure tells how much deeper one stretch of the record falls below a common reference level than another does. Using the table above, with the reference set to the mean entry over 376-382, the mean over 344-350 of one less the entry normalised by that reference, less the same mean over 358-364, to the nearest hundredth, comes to 0.07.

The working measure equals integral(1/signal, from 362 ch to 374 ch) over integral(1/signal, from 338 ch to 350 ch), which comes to 0.98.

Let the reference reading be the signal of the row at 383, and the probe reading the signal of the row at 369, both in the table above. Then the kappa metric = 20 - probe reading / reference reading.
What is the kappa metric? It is 19.0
